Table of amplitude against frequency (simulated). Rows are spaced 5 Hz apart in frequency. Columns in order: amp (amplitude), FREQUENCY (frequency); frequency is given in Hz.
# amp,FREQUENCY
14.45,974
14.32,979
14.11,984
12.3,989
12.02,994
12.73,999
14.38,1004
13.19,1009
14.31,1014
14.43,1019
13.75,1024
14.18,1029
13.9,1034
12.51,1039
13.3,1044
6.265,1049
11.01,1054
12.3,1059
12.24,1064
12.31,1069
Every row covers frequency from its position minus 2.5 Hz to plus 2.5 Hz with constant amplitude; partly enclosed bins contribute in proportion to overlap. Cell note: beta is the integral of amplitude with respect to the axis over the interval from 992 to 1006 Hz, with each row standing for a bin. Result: 182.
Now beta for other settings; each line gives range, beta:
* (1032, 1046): 185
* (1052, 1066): 166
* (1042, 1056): 141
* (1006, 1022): 224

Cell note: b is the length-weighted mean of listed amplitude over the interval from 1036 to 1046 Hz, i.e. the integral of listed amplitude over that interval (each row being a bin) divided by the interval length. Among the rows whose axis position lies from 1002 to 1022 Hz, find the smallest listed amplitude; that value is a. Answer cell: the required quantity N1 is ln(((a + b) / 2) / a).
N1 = -0.01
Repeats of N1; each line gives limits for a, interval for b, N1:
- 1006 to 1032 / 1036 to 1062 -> -0.08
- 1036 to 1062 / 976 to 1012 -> 0.45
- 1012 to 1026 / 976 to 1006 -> -0.02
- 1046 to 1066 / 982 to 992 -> 0.44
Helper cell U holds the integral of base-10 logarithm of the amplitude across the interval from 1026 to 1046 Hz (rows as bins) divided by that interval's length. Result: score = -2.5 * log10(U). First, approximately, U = 1.13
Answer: -0.132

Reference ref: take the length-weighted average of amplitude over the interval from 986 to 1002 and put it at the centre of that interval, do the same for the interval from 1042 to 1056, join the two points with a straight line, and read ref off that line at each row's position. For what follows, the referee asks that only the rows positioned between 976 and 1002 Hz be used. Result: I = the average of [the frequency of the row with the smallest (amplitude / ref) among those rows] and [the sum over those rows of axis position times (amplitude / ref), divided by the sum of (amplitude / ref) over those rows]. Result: 991.4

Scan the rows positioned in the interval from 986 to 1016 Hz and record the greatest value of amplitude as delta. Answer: 14.38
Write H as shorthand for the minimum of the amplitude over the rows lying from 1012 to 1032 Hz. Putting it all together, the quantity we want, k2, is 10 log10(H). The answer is 11.4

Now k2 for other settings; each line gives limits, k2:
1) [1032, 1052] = 8.0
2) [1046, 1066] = 8.0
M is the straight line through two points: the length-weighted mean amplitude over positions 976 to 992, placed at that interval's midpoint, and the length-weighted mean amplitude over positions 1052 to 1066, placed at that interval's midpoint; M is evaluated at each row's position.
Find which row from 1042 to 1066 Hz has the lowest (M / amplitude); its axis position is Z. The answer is 1044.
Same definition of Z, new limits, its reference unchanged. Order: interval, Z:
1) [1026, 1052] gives 1029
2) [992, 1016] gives 1014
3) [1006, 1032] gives 1029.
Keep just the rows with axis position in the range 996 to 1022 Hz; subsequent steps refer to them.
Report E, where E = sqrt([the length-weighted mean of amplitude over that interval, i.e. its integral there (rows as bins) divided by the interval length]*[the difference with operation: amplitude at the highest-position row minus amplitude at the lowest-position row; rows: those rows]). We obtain 4.8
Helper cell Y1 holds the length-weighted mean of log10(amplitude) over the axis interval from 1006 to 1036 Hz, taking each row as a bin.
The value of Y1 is 1.14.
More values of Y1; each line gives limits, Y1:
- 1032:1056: 1.04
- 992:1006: 1.11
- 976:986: 1.15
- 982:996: 1.11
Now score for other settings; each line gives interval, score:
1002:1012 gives -0.141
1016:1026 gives -0.151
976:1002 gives -0.121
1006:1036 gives -0.147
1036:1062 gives -0.035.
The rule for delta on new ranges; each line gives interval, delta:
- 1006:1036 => 14.43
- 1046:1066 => 12.3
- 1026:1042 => 14.18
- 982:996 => 14.11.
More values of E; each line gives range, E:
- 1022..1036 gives 1.4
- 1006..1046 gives 1.2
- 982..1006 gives 1.9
